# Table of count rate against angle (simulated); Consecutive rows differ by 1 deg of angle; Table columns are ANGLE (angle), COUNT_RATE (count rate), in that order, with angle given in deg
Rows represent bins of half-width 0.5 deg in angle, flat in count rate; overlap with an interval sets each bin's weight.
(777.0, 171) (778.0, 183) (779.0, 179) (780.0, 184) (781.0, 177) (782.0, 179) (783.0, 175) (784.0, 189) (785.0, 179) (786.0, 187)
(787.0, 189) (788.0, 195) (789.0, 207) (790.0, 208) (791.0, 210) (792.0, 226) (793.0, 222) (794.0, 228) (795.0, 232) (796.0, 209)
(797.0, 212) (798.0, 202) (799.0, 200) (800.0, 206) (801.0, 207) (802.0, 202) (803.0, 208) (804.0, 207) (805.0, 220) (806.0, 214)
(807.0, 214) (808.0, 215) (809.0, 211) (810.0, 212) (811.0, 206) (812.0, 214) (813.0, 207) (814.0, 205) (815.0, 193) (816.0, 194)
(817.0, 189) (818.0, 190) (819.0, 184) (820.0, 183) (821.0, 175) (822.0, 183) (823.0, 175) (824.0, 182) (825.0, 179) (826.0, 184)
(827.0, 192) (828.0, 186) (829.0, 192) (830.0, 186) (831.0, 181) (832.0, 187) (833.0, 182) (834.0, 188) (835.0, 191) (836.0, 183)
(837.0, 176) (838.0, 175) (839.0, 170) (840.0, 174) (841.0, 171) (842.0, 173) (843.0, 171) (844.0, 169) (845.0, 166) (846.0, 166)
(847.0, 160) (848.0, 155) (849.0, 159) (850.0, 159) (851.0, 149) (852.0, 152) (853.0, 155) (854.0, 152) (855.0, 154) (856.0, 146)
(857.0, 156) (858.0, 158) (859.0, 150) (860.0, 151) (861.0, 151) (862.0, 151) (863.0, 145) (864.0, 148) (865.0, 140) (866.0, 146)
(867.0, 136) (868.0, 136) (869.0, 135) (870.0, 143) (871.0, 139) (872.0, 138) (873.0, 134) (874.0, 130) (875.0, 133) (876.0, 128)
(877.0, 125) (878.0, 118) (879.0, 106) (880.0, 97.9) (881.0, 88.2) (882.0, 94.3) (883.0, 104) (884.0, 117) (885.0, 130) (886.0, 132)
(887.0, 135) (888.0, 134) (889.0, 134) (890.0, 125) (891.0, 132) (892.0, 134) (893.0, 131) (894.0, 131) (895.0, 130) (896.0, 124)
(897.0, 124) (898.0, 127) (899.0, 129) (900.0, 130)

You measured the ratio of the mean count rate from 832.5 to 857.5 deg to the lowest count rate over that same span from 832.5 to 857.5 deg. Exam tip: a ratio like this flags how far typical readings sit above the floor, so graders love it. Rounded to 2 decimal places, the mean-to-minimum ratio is 1.14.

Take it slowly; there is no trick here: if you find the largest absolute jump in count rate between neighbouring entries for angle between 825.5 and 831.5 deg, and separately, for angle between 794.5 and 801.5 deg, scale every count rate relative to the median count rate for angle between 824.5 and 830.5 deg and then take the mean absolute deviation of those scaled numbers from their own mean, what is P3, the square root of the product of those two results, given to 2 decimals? 0.55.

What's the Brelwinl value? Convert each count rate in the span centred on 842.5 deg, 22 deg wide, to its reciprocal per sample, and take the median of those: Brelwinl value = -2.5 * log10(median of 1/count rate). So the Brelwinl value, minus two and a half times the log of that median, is 5.58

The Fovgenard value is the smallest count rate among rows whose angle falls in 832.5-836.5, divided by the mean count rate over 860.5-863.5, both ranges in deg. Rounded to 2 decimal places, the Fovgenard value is 1.22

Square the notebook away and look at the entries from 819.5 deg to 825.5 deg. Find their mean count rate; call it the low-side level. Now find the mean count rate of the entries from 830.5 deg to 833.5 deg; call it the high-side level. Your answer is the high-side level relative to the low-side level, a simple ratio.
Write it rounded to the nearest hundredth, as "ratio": 1.02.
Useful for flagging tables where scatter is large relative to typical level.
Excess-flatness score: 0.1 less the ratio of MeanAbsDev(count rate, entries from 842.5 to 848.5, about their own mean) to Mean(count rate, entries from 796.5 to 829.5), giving 0.076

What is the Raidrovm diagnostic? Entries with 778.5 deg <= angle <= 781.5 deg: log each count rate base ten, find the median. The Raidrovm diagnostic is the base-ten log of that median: 0.353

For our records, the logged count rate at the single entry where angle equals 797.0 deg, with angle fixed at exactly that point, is 212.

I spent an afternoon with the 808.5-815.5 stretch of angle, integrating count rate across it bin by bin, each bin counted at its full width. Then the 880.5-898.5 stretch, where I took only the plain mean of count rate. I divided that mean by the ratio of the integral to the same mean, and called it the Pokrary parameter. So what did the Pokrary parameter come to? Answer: 11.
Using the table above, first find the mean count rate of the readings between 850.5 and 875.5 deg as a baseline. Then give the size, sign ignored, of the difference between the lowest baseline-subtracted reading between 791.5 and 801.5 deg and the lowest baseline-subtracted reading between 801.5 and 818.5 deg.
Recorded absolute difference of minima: 11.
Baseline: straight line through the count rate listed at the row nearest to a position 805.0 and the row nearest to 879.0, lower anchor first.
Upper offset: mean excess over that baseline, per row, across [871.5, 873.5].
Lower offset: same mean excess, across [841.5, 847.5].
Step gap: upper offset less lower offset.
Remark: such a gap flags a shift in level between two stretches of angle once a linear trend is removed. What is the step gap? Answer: 12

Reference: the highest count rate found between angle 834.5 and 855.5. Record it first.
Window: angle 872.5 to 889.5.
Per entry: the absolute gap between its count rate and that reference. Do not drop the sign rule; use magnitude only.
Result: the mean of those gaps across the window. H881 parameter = 71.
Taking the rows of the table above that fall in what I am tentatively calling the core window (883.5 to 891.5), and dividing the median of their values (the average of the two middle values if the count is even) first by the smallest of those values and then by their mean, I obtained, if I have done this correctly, 0.0087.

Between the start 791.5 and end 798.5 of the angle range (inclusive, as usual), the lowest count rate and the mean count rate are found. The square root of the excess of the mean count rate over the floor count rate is 4.1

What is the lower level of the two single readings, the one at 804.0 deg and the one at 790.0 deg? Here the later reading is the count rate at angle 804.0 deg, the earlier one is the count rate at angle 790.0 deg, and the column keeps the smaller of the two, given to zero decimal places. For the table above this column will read 207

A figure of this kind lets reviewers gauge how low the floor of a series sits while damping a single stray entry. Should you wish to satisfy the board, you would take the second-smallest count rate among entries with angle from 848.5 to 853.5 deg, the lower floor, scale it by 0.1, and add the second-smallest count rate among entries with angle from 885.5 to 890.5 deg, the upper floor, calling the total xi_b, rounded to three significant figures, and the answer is 147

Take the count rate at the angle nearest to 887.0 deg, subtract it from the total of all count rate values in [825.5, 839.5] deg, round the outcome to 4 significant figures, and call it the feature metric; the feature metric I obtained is 2438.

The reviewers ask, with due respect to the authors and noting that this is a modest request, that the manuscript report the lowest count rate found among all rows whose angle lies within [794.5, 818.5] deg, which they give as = 189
